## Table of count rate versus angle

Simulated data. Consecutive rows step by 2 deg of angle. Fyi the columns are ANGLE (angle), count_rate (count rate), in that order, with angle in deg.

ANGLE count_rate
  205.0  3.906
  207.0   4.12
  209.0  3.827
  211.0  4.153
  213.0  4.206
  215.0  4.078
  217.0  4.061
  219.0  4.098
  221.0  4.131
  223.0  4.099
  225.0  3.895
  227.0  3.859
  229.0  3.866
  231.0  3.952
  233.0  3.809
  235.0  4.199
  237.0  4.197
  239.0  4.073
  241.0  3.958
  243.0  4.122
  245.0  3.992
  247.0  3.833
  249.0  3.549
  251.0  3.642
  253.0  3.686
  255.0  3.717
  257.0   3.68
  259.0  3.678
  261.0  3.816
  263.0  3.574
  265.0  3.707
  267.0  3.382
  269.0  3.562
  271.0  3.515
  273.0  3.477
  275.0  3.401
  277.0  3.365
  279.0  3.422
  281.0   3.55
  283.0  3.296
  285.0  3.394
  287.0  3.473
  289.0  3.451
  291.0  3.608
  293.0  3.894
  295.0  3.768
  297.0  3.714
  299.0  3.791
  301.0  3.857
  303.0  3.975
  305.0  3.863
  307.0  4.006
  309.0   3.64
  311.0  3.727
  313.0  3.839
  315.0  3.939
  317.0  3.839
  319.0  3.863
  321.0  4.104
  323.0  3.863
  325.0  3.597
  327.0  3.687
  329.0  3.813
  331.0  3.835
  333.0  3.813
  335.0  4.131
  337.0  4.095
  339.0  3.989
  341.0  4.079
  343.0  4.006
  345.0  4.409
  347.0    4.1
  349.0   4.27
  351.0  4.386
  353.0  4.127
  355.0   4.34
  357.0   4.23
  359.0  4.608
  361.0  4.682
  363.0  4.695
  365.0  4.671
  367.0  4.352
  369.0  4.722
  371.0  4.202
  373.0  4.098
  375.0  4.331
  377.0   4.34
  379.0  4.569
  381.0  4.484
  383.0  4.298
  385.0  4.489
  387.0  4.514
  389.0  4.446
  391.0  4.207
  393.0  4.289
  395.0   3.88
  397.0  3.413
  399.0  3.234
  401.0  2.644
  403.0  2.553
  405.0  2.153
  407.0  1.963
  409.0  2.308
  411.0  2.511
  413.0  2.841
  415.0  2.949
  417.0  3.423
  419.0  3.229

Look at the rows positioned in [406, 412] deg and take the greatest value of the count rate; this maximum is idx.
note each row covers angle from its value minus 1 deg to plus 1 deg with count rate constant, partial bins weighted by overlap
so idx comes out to 2.511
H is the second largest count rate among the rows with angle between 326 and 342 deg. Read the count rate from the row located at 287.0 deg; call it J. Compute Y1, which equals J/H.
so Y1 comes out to 0.85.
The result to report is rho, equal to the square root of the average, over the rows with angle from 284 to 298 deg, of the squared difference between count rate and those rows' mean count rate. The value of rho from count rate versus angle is 0.17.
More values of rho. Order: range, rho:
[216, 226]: 0.08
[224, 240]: 0.15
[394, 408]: 0.65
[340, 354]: 0.15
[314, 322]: 0.10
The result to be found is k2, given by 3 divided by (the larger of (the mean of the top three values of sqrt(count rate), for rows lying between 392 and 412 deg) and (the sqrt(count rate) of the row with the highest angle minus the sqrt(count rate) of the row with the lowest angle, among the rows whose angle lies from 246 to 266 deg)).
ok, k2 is 1.53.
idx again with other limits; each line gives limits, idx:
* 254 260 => 3.717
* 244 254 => 3.992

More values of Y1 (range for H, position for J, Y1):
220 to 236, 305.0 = 0.94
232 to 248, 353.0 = 0.98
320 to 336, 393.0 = 1.05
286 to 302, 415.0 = 0.76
